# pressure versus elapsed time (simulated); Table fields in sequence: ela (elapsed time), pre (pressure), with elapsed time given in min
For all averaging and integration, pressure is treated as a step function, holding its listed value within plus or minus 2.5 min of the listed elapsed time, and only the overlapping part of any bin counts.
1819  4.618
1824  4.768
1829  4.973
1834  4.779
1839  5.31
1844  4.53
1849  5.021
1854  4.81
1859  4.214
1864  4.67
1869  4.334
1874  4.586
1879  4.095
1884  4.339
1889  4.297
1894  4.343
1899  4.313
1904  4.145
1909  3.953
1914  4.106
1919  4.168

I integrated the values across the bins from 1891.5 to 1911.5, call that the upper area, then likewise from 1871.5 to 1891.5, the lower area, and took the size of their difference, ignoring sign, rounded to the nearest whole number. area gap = 3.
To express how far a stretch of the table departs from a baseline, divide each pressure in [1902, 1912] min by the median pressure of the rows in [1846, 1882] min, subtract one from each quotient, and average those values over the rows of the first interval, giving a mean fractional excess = -0.12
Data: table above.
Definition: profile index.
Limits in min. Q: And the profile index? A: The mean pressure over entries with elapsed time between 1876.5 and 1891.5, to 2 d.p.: 4.24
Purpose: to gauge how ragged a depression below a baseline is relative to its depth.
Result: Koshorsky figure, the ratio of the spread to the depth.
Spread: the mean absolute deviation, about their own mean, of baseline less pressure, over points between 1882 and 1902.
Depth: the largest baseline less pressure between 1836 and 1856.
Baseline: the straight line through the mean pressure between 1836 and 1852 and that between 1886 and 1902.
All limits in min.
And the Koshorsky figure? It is 0.16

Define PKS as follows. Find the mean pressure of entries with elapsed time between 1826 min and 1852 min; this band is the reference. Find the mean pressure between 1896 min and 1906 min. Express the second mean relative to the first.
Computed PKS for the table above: 0.86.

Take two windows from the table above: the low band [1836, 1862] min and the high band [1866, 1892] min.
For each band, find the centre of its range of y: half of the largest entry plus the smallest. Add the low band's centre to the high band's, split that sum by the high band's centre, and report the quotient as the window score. 2.10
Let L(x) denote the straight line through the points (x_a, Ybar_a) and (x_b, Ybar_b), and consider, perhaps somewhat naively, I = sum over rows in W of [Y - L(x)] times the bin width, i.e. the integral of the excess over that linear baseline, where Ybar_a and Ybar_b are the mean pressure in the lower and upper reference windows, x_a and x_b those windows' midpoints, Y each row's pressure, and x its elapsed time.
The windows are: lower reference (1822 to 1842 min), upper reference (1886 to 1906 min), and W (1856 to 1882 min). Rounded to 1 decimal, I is -4.6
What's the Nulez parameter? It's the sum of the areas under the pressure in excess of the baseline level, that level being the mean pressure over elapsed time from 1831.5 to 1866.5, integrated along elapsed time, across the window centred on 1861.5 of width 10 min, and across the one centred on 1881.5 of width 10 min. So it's -9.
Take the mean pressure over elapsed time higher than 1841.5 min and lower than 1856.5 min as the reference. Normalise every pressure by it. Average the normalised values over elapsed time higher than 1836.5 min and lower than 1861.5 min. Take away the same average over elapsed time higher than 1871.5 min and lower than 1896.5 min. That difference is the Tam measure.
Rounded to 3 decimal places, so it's 0.093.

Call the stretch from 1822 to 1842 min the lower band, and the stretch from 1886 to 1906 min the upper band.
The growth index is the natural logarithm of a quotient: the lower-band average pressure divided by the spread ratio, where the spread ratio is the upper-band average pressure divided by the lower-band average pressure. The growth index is 1.75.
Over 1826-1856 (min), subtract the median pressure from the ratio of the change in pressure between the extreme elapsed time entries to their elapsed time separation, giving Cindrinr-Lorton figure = -4.9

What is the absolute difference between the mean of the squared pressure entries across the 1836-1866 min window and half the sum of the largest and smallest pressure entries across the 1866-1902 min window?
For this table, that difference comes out 18.4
